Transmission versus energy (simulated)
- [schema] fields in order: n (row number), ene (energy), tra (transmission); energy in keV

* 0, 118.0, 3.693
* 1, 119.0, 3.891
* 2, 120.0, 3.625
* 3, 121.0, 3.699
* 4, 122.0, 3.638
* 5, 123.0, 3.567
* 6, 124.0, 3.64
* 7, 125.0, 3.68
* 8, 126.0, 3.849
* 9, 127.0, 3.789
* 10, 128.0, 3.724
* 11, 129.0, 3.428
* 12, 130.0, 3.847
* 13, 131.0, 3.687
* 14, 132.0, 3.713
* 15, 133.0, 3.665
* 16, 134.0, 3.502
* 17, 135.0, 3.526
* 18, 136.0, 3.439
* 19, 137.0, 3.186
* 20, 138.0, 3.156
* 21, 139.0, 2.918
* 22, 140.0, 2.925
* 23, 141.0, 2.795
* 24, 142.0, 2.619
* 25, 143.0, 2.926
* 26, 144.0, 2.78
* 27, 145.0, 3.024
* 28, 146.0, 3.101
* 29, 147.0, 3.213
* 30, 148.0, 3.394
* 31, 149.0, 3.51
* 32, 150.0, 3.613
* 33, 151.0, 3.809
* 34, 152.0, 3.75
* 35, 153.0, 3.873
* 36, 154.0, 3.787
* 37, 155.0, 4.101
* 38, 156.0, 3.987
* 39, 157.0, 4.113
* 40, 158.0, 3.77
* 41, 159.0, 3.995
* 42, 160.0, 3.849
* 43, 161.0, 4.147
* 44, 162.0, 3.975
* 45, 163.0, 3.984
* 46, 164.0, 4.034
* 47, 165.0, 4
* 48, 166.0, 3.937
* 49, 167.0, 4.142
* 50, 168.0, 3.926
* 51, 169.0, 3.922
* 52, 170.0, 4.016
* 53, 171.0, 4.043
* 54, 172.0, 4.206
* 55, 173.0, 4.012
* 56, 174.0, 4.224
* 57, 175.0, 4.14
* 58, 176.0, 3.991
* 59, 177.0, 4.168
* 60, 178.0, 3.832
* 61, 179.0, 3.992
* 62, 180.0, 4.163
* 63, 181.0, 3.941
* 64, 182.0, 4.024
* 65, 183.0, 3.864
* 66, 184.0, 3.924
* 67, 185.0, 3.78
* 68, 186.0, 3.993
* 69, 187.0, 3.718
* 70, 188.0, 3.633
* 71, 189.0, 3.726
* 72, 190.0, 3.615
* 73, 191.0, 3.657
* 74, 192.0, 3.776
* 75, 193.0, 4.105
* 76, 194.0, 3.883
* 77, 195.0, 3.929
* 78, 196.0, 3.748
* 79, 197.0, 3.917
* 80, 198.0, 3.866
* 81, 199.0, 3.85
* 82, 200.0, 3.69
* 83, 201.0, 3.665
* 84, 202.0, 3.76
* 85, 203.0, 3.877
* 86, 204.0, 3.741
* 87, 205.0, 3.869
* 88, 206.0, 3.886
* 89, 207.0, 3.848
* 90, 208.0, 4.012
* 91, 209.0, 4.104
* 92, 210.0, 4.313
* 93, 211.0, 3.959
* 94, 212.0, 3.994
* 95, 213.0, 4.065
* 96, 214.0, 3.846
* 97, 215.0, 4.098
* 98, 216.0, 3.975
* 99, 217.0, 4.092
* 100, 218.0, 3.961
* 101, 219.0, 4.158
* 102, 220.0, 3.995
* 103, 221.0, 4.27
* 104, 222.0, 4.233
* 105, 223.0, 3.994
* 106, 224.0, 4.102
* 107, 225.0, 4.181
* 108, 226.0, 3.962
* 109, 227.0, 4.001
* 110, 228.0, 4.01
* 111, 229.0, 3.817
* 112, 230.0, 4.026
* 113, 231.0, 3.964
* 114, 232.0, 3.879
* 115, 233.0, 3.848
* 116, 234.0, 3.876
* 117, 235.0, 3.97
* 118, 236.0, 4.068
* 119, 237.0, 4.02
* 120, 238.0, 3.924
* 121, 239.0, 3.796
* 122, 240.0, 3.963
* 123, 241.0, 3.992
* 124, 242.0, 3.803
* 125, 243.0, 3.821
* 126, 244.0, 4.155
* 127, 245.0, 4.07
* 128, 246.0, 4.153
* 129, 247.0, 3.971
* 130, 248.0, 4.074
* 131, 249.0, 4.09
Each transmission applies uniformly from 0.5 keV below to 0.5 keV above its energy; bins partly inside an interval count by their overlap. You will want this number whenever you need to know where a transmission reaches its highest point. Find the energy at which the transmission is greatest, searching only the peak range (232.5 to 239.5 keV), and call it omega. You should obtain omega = 236.0 keV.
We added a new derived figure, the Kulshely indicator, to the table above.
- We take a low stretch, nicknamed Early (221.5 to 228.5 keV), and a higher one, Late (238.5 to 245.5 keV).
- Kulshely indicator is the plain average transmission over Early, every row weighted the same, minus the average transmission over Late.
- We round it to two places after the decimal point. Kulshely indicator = 0.13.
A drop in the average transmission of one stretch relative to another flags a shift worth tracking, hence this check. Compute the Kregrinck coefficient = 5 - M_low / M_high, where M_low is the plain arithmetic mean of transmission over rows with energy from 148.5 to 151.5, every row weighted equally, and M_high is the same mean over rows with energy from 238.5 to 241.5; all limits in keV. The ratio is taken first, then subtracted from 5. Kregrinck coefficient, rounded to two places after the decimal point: 4.07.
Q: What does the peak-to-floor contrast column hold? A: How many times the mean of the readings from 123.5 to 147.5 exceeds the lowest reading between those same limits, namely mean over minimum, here 1.27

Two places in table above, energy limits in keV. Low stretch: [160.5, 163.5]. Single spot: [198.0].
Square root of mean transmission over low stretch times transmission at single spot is 3.9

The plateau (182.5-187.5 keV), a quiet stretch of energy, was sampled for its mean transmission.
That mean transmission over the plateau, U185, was 3.86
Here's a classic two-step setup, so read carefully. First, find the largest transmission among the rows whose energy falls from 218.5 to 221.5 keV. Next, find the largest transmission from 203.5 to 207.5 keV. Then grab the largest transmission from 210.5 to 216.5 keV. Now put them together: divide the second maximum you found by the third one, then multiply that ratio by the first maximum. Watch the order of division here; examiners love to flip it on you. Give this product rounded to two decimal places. 4.05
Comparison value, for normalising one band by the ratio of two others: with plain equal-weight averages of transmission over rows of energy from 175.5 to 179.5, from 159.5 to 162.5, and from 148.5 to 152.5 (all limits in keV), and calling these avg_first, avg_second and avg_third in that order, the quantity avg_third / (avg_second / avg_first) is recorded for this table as 3.68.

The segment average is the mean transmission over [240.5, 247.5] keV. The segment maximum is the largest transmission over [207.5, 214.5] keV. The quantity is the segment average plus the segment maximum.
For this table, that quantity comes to 8.31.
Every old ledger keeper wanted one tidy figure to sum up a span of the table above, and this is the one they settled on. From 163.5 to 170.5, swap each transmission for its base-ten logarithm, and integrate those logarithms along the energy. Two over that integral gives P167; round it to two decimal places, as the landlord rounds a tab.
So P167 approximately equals 0.47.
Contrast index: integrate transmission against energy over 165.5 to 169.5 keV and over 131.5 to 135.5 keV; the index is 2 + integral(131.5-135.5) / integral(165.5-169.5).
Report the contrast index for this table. 2.90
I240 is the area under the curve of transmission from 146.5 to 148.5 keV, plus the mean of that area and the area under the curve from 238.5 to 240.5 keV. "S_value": 13.8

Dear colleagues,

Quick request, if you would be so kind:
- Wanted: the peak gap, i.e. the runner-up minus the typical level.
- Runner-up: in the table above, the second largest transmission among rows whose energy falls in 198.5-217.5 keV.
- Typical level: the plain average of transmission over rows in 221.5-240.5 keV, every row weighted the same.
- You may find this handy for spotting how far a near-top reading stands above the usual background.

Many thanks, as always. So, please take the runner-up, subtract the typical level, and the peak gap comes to 0.1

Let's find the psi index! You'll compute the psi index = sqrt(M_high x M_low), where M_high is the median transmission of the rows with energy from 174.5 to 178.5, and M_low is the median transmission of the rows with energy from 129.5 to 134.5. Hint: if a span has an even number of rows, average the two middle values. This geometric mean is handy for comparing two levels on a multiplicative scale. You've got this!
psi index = 3.9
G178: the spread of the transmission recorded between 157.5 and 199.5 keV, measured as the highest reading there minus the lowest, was 0.61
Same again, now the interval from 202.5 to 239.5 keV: 0.57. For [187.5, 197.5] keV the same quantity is 0.49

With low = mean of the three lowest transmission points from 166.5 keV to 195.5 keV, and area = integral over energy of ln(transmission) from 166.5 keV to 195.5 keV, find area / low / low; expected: 3.0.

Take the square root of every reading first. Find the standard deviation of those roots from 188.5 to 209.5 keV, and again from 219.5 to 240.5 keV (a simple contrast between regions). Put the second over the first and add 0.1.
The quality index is 1.00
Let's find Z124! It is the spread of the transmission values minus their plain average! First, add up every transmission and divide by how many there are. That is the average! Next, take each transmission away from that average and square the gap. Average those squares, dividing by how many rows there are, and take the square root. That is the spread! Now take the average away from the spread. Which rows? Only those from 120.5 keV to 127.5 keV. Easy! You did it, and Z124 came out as -3.61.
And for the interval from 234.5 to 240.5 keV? -3.87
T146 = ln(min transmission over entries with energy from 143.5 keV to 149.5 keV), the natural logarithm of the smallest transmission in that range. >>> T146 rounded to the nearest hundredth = 1.02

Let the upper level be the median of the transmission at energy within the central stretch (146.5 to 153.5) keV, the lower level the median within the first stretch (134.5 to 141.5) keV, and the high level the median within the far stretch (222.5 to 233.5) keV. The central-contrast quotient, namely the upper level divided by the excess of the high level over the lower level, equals 4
